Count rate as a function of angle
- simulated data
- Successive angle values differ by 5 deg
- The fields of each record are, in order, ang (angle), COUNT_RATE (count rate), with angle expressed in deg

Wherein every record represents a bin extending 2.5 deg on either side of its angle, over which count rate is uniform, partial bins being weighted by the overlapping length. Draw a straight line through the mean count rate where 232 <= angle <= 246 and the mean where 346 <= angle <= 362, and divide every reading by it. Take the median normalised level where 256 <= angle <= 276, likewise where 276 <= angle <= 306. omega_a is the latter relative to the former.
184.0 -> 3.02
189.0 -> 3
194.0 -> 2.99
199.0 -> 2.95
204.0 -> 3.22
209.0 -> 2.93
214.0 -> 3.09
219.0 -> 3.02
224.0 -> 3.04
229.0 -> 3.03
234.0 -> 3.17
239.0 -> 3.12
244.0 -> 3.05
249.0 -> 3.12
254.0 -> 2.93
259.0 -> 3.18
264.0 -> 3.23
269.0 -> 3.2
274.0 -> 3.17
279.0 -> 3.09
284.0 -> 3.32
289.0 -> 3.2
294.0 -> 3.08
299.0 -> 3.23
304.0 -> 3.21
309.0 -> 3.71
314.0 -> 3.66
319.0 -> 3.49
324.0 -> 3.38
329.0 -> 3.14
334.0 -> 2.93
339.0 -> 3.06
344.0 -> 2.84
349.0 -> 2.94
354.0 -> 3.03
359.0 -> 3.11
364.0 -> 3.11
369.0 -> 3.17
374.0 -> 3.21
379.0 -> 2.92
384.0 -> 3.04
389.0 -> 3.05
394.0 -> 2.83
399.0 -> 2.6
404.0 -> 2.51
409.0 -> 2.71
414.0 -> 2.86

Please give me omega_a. 1.01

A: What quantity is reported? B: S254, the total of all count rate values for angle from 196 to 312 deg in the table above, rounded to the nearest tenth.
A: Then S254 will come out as 72.3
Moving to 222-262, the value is 24.6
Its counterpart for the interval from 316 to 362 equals 27.9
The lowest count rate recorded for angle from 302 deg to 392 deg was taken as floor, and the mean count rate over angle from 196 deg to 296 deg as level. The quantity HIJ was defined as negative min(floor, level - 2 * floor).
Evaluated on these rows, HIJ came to 2.57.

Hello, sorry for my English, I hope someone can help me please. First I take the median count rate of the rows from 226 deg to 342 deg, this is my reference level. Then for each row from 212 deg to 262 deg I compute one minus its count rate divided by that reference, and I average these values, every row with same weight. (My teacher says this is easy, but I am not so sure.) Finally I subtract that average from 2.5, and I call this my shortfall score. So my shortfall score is 2.47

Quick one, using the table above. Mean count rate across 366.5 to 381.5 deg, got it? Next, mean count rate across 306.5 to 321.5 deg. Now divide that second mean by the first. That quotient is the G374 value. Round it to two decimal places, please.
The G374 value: 1.17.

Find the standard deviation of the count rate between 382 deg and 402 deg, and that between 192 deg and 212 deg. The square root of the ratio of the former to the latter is 1.3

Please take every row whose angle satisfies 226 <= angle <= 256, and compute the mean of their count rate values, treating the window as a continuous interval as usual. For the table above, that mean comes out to 3.07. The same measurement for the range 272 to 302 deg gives 3.18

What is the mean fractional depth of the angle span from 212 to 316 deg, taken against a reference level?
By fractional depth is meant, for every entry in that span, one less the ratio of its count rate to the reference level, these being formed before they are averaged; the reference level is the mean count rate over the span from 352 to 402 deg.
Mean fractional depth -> -0.06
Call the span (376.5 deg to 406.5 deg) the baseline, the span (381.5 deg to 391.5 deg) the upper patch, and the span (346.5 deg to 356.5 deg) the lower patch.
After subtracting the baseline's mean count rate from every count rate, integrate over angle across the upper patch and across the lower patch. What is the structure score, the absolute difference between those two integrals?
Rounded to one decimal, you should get 0.6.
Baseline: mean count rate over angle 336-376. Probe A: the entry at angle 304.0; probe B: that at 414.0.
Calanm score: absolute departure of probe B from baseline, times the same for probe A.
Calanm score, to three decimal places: 0.030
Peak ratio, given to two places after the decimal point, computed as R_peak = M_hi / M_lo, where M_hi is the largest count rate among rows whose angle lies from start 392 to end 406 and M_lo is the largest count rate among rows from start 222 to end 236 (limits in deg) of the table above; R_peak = 0.89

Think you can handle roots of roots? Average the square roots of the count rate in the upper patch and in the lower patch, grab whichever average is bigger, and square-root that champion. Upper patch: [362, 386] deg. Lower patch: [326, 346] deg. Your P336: 1.33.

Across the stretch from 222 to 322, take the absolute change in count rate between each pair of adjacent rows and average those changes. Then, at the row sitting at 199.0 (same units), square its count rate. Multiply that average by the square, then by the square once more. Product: 9.3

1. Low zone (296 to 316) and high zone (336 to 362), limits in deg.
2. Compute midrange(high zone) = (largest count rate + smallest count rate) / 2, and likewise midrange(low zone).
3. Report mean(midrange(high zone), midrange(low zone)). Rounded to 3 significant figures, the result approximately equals 3.22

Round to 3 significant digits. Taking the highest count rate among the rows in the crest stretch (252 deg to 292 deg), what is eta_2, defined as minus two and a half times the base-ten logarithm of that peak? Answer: -1.30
